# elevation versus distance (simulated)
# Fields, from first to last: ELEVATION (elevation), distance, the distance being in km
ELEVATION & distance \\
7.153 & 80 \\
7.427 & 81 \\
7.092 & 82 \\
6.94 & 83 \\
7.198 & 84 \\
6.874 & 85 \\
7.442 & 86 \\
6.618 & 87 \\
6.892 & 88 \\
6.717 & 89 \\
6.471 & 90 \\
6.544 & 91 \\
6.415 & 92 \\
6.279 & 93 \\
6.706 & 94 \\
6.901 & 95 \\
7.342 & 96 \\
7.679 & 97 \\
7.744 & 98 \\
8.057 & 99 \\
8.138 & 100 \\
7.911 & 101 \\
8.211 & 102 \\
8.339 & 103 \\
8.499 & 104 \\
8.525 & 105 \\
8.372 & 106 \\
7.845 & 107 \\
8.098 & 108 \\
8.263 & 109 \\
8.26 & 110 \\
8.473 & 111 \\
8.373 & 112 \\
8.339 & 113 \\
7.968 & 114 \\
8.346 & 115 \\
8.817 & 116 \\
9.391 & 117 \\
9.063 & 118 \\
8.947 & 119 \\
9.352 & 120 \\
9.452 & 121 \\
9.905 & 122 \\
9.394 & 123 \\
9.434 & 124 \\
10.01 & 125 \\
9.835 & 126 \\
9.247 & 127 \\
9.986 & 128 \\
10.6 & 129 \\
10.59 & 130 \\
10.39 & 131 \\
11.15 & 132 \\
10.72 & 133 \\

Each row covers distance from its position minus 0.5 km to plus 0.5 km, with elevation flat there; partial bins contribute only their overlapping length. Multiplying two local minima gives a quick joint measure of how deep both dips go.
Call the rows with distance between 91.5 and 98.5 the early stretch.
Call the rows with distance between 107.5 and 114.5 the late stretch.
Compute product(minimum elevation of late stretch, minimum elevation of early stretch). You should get 50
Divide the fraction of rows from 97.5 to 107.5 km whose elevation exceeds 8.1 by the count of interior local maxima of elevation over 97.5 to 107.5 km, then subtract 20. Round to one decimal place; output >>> -19.7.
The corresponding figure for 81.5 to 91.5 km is -20.0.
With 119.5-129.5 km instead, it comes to -19.5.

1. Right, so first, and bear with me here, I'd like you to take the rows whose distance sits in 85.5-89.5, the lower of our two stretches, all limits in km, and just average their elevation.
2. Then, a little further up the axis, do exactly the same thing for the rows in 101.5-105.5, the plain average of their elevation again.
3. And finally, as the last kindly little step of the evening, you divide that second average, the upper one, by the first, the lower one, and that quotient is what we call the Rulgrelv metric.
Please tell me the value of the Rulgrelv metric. 1.21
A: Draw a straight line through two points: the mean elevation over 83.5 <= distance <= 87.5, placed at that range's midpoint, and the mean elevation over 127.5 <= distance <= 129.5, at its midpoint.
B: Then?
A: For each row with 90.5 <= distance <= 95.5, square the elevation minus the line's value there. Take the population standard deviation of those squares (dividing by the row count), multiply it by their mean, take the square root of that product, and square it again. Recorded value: 0.40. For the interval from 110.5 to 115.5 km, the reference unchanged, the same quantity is 0.32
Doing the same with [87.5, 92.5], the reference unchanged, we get 0.26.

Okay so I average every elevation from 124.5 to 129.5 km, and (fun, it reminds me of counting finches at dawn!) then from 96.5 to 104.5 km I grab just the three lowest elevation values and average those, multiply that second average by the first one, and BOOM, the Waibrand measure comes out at 77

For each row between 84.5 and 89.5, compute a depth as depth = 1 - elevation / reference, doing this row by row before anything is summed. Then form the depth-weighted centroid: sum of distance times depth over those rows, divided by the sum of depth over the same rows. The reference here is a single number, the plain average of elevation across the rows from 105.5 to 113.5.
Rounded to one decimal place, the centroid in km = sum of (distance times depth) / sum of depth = 87.1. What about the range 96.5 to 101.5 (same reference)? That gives 98.5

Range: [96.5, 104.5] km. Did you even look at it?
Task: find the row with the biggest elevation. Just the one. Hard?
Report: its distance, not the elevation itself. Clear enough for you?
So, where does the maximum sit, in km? 104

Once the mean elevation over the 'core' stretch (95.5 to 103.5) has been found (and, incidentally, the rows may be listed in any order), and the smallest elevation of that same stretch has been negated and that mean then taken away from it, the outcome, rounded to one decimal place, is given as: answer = -15.3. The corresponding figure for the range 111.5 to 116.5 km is -16.3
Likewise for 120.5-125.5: -19.0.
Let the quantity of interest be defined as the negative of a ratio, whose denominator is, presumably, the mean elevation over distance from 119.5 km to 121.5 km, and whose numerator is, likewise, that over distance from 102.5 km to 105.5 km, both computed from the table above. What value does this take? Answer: -0.90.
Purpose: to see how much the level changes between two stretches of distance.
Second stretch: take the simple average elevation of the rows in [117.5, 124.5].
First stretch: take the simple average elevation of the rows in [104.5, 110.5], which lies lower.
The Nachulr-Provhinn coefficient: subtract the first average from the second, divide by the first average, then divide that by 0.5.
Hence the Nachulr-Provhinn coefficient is 0.28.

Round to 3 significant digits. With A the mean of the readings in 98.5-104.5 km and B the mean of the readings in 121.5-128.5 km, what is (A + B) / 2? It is 8.94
